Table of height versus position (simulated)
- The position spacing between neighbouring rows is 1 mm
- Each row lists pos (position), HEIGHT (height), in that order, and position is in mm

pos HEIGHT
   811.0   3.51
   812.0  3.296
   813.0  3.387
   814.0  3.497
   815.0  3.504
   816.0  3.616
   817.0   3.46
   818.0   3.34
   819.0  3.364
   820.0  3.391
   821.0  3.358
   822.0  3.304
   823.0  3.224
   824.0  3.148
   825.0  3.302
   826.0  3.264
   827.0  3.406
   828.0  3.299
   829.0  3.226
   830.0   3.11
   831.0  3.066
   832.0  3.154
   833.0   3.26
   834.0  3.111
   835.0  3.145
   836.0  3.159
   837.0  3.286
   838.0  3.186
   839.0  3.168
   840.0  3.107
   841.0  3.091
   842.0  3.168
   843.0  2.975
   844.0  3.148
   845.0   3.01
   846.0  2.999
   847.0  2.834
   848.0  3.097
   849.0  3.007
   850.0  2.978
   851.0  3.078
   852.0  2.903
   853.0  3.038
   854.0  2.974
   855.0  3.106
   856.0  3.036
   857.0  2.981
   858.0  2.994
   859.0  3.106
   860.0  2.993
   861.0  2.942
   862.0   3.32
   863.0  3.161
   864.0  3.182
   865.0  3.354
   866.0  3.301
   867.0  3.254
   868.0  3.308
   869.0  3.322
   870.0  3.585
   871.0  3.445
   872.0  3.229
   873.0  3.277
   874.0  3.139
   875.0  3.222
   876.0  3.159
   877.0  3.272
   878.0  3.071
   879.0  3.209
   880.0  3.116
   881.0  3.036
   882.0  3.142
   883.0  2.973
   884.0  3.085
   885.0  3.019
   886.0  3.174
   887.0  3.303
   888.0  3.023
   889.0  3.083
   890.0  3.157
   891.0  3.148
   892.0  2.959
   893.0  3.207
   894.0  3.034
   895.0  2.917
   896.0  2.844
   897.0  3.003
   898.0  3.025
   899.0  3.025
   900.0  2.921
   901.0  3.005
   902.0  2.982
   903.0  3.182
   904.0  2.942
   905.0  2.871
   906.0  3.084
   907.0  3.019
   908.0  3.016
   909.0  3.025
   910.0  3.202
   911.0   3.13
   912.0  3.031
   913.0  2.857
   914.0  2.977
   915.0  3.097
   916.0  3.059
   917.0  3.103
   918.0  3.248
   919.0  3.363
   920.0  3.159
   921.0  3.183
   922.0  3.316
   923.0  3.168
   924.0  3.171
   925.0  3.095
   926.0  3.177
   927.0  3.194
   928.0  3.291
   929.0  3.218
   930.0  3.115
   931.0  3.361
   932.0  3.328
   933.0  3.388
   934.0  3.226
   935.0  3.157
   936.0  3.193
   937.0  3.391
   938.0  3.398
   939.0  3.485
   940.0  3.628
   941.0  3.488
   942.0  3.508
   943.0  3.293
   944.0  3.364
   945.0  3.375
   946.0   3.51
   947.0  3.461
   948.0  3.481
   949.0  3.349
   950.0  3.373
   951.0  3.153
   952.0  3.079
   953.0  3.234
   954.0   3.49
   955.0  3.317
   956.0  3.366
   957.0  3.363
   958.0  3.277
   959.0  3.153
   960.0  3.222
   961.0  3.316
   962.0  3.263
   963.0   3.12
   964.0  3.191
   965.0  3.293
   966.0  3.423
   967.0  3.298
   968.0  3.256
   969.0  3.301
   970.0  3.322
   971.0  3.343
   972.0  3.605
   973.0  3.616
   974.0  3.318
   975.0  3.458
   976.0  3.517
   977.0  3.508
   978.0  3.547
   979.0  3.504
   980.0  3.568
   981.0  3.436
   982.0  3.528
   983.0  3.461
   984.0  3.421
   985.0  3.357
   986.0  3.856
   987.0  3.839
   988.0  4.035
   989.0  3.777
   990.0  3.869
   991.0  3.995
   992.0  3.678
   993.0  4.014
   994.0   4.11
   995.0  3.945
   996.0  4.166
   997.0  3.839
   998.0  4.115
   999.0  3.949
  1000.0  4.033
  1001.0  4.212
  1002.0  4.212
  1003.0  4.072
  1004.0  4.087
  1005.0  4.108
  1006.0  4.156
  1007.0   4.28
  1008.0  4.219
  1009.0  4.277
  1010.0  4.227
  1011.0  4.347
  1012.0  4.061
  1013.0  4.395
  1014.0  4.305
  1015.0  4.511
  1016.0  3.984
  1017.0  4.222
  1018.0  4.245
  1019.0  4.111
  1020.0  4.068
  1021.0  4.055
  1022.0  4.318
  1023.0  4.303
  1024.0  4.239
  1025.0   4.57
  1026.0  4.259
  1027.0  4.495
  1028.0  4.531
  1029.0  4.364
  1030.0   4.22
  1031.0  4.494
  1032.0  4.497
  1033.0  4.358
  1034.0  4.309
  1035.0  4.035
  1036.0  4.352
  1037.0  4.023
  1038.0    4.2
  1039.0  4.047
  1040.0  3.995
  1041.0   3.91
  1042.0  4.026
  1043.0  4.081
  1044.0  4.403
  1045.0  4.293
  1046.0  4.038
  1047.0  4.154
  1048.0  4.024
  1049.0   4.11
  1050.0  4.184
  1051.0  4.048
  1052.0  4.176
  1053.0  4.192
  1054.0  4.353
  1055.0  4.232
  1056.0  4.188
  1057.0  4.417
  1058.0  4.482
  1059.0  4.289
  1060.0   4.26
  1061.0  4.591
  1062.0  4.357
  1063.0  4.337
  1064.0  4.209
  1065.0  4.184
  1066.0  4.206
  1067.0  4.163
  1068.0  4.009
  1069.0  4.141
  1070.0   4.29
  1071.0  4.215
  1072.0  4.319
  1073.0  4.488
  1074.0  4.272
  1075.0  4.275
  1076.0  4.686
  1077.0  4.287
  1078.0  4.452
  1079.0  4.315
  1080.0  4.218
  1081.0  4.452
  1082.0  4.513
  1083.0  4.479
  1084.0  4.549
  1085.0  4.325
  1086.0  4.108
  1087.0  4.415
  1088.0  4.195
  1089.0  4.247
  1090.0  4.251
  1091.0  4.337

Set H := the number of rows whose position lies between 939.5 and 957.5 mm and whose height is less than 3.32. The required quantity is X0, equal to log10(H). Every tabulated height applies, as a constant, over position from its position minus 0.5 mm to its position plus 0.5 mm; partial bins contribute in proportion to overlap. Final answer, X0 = 0.70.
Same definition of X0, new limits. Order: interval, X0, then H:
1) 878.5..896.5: 1.26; 18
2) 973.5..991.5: 0.00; 1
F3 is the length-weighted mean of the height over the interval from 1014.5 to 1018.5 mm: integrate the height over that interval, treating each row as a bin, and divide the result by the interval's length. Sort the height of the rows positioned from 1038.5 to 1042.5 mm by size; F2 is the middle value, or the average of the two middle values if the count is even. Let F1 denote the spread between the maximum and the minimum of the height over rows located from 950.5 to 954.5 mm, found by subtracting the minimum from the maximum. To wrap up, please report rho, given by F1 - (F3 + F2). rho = -7.8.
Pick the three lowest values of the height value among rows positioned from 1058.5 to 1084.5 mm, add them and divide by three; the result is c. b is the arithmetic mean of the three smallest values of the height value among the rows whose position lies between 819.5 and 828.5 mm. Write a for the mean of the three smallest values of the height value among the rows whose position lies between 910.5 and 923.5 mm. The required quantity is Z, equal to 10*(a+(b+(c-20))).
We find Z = -97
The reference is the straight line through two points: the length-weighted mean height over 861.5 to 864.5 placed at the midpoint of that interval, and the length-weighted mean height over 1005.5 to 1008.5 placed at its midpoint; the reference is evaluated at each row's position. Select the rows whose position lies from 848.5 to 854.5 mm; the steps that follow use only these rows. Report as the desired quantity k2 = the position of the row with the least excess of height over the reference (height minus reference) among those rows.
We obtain 852.0 mm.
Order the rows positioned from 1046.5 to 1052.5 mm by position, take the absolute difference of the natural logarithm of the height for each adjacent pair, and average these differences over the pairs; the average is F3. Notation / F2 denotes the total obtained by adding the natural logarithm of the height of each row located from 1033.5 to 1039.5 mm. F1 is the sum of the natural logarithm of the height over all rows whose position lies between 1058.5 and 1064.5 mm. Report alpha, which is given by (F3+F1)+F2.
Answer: 17.4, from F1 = 8.81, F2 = 8.55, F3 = 0.027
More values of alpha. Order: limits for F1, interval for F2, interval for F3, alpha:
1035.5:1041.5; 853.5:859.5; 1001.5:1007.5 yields 15.1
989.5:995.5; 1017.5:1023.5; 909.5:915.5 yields 16.8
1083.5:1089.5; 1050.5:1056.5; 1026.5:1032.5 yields 17.4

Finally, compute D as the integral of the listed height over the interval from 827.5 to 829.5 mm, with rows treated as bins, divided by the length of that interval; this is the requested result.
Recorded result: 3.26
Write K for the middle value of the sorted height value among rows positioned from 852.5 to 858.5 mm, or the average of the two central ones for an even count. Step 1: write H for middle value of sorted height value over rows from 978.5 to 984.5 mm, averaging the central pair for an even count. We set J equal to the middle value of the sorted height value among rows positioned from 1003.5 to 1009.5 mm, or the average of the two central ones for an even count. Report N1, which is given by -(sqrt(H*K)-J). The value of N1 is 0.9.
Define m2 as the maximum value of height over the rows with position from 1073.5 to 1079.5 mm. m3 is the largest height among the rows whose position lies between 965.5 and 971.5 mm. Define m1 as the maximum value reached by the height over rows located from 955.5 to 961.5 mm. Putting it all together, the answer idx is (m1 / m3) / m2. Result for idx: 0.21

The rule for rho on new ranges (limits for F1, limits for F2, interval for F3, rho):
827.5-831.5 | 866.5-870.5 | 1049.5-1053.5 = -7.2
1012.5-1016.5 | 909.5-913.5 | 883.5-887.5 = -5.7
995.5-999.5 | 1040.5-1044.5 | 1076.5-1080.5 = -8.0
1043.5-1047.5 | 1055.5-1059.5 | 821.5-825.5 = -7.2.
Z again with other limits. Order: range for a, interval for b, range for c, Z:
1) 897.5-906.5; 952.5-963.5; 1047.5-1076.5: -99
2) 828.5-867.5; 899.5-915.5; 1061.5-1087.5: -101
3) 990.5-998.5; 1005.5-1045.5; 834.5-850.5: -93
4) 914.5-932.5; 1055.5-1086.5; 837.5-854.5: -99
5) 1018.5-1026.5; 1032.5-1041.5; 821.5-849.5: -90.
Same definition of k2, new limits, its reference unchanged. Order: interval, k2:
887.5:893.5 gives 892.0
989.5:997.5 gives 992.0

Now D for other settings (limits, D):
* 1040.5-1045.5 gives 4.14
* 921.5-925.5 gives 3.19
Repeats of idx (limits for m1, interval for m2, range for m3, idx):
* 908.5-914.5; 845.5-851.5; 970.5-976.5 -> 0.29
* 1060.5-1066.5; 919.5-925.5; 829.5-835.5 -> 0.42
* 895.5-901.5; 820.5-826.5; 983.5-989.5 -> 0.22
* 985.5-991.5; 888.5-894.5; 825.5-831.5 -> 0.37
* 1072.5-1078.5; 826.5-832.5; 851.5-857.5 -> 0.44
